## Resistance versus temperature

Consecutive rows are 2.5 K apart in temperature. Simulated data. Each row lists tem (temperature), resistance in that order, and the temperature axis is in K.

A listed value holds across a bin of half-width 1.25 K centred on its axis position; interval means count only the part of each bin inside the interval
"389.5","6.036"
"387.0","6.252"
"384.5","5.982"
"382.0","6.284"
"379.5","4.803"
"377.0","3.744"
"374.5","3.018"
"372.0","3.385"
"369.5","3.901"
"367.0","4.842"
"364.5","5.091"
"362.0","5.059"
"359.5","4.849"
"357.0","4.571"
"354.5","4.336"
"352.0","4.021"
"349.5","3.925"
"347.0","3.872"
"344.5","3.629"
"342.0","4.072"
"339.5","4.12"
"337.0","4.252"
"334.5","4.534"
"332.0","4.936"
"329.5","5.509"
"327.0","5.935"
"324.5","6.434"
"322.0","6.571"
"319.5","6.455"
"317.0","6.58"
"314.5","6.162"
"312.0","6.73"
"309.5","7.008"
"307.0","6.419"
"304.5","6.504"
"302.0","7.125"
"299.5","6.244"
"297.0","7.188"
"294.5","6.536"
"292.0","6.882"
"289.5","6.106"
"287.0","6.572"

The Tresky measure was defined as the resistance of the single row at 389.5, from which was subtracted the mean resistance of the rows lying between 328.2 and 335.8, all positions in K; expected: 1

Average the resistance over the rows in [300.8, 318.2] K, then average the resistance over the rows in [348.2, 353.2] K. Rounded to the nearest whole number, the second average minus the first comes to -3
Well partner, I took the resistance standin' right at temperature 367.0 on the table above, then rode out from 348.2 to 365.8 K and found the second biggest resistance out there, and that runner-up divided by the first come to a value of 1.04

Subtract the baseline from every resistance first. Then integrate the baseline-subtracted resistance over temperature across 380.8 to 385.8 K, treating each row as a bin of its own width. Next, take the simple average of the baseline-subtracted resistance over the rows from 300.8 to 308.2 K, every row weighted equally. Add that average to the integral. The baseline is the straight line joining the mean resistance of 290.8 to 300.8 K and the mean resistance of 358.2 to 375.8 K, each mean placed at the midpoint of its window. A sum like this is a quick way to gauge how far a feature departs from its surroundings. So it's 12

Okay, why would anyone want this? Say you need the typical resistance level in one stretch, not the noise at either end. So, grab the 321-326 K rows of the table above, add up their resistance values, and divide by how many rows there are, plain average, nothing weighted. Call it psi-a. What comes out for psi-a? 6.5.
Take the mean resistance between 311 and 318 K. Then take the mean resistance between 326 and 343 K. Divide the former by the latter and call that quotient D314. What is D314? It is 1.36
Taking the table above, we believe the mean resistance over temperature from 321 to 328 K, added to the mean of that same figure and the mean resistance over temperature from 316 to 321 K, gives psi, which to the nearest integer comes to 13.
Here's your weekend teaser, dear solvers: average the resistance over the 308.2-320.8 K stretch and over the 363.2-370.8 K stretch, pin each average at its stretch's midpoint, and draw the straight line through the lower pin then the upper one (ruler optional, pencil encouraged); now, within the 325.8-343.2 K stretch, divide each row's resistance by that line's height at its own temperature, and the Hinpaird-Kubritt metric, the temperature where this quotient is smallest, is 339.5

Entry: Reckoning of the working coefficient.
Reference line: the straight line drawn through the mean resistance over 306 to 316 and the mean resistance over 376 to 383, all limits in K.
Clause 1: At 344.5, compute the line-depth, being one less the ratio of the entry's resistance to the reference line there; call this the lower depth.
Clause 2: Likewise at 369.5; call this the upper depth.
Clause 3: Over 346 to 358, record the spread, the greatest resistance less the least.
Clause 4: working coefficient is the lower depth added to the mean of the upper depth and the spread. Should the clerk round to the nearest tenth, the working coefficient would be 0.8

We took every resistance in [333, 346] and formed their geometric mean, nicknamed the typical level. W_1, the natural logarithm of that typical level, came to 1.4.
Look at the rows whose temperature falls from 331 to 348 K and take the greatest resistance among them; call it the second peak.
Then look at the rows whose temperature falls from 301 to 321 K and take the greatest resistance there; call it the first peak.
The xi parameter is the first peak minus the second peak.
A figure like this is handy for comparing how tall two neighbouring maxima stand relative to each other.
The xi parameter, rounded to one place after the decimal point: 2.2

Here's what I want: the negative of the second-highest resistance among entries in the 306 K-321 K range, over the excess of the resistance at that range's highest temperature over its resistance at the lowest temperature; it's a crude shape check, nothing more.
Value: -187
